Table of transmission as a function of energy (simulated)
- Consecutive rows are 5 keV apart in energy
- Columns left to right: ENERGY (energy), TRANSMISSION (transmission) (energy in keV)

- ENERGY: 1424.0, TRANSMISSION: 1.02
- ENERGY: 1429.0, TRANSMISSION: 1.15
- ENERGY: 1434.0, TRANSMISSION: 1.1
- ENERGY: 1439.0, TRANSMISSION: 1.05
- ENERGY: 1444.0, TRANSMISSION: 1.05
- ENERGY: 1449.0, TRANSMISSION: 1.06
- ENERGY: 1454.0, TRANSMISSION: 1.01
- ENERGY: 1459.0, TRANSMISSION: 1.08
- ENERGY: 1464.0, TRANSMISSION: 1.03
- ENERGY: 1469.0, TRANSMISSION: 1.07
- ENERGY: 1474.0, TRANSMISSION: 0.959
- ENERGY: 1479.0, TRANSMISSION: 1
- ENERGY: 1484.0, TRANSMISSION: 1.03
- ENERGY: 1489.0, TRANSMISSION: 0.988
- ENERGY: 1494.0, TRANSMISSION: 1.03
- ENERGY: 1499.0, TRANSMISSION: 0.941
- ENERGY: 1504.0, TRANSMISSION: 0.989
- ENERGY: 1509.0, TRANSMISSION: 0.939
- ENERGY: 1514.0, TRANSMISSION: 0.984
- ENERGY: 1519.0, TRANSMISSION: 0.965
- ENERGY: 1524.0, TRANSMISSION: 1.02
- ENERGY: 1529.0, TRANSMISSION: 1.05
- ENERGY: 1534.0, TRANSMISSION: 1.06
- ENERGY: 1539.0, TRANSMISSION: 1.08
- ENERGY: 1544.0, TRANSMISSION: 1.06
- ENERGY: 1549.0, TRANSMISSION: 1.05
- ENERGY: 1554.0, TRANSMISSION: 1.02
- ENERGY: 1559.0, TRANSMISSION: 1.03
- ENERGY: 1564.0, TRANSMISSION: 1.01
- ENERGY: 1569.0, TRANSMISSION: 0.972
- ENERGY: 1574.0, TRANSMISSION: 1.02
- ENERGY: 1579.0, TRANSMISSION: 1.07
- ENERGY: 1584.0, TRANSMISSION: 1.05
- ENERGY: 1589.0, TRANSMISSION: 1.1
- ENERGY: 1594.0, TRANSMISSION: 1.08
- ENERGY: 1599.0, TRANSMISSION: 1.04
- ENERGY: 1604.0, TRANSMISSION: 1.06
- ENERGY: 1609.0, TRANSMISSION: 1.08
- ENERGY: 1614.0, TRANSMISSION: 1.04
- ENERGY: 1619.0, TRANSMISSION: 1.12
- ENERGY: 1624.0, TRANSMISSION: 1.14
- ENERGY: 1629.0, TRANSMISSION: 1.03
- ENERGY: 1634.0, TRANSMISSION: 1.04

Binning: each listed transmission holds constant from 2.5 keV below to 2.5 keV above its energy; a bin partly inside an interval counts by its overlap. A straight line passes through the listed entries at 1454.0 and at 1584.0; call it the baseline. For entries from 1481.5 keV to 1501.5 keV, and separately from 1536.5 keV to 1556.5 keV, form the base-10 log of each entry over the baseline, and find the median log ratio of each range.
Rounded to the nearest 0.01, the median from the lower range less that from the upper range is -0.01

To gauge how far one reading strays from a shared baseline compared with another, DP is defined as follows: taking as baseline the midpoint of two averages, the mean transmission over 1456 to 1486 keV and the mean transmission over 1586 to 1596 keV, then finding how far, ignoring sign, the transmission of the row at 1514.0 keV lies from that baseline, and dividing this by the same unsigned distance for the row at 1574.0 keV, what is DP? 1.9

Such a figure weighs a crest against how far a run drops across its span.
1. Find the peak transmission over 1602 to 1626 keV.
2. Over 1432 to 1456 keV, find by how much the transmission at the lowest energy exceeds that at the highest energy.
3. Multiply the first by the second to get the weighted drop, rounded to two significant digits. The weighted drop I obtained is 0.10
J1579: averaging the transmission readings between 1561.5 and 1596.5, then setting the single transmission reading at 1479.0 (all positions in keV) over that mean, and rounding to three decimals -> 0.959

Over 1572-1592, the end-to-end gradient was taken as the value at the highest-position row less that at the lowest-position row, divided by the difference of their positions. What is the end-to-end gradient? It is 0.005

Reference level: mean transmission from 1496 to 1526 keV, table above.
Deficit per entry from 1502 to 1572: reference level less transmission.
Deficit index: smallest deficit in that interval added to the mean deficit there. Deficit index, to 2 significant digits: -0.15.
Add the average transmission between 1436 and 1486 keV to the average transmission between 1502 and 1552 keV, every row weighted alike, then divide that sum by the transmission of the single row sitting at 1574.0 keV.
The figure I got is 2.01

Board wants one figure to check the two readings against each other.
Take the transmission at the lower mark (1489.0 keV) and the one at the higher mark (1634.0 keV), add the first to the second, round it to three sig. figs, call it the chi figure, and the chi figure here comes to 2.03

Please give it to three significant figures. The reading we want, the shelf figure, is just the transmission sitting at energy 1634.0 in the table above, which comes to 1.04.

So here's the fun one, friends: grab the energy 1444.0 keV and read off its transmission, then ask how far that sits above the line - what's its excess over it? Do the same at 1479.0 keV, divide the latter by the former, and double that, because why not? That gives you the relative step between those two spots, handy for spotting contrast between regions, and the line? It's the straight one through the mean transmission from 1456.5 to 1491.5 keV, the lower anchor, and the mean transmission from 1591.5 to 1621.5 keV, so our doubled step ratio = -1.3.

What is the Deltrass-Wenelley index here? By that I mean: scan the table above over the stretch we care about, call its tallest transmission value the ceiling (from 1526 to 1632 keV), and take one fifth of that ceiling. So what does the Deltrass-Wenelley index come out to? 0.228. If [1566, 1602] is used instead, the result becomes 0.220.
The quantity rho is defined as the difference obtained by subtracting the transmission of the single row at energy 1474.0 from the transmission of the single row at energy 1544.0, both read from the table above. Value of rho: 0.10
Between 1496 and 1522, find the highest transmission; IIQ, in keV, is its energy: 1504.0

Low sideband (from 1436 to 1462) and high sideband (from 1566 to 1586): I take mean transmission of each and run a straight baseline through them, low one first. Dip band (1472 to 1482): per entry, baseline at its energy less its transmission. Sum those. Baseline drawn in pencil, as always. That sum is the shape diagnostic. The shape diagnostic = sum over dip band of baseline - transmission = 0.13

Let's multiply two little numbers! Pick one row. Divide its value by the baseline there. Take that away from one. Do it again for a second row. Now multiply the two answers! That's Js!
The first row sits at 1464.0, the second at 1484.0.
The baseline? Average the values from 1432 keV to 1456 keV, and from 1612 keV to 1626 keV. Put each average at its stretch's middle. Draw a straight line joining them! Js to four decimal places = 0.0009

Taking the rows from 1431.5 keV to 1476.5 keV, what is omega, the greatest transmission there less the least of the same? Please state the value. 0.141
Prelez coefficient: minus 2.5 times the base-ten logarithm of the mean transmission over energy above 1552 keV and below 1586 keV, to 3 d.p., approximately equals -0.026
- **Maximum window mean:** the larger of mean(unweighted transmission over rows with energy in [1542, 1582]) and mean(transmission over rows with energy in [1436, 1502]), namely 1.03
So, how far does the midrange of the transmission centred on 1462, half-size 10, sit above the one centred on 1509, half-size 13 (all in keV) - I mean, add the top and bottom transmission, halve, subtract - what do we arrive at 0.081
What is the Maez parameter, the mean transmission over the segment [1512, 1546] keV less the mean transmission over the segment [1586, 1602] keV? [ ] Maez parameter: -0.04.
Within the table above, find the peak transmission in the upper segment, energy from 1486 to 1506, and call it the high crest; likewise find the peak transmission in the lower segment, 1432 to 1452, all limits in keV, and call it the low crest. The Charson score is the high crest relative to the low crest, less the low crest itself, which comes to -0.16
